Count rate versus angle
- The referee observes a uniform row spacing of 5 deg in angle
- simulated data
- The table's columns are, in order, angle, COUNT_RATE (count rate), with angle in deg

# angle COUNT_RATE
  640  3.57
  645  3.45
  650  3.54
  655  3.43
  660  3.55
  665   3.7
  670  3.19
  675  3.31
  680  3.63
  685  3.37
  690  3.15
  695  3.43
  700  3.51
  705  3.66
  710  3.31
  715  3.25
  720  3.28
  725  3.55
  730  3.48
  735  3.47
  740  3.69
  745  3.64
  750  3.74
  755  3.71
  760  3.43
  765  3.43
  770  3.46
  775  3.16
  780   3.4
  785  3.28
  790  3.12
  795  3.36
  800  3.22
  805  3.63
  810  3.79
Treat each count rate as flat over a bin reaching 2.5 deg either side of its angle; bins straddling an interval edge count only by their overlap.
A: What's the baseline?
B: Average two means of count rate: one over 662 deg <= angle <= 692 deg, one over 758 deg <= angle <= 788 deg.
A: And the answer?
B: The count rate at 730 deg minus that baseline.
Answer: 0.10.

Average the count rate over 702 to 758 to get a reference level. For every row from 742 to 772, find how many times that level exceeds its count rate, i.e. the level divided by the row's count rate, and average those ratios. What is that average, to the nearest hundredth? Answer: 0.99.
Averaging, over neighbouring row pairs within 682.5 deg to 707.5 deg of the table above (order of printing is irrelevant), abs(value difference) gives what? 0.18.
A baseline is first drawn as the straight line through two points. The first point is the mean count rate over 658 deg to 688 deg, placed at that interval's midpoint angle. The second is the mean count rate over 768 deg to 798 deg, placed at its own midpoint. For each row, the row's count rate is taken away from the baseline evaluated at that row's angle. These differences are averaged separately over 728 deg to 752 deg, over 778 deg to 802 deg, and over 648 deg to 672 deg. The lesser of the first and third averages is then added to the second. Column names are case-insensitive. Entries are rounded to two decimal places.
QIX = -0.24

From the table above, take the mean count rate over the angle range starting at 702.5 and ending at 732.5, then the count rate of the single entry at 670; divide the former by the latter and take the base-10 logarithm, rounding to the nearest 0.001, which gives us 0.030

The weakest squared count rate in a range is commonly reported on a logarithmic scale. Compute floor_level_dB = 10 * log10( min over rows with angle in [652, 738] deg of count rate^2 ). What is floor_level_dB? 10.0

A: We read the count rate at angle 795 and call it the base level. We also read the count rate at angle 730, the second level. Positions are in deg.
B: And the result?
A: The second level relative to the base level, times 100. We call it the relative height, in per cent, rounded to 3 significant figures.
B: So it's 104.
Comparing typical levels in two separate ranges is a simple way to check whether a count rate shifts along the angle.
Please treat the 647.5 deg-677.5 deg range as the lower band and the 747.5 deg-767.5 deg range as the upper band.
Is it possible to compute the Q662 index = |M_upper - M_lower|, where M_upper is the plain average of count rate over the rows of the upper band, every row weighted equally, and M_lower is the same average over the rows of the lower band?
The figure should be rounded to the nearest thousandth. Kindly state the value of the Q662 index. 0.124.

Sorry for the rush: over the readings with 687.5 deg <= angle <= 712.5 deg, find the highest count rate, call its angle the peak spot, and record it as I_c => 705 deg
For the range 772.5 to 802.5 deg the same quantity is 780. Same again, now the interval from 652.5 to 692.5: 665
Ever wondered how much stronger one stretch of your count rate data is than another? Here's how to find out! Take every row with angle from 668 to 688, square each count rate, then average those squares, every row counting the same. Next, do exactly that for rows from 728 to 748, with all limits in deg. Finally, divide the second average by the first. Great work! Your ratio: 1.12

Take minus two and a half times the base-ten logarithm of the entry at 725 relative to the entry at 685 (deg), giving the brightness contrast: -0.056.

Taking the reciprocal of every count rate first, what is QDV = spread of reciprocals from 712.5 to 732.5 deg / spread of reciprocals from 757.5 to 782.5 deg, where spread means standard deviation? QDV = 1.1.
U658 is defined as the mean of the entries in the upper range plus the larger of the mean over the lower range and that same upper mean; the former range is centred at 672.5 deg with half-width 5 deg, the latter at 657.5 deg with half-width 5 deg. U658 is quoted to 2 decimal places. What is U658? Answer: 6.74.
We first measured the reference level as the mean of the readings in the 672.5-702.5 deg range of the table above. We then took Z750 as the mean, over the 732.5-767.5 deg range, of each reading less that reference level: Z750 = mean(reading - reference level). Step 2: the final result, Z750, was 0.19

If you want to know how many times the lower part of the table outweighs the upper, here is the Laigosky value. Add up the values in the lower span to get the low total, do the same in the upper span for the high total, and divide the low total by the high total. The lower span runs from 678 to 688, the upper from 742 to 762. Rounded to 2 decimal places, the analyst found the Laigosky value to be 0.48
